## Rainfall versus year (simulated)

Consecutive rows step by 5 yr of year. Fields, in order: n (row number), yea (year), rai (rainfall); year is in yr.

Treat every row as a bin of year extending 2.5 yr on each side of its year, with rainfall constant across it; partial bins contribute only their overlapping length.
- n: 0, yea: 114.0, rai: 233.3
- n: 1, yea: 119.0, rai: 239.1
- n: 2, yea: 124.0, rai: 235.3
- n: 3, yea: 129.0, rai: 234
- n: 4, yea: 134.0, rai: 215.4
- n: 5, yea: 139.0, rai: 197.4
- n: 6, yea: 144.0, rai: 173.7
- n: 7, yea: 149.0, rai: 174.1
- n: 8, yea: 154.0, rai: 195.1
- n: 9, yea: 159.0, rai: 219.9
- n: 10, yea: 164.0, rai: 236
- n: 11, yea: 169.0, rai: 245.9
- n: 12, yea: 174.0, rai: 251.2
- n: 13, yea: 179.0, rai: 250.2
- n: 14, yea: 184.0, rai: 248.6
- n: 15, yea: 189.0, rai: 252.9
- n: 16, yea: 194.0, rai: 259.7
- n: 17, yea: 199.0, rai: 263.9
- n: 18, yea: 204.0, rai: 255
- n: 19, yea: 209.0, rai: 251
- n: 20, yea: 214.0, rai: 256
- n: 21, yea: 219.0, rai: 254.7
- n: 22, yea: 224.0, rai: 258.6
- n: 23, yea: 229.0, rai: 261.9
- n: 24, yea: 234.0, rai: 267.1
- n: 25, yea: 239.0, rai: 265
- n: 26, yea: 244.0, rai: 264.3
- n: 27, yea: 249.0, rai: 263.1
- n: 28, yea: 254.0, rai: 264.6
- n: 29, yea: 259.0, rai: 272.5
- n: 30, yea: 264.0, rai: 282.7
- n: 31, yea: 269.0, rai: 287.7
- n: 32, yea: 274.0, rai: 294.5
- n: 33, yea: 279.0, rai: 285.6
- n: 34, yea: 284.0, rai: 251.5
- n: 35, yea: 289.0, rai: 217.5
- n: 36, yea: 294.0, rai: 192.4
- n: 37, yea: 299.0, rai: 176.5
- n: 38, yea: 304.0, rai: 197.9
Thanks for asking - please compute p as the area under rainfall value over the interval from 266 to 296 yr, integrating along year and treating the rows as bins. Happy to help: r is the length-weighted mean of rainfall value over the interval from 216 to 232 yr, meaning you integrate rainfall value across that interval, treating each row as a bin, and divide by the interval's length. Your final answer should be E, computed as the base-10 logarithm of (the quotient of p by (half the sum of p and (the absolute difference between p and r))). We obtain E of 0.0074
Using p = 7691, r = 259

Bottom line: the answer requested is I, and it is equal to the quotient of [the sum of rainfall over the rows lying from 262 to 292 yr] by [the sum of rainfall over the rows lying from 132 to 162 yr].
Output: 1.38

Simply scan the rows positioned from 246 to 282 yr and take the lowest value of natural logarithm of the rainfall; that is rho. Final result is 5.57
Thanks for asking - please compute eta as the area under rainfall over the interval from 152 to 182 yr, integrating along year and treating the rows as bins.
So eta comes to 7018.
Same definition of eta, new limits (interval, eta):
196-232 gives 9269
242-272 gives 8190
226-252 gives 6869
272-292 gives 5194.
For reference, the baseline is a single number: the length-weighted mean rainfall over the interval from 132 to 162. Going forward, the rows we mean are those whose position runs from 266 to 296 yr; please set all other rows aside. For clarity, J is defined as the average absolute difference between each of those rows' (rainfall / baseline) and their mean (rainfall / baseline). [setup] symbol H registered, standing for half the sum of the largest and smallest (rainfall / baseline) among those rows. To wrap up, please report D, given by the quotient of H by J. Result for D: 7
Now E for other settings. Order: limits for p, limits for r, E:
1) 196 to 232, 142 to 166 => 0.0047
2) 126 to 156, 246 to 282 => 0.0102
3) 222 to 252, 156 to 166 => 0.0063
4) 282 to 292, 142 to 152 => 0.0167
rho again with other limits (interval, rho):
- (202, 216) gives 5.53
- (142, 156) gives 5.16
